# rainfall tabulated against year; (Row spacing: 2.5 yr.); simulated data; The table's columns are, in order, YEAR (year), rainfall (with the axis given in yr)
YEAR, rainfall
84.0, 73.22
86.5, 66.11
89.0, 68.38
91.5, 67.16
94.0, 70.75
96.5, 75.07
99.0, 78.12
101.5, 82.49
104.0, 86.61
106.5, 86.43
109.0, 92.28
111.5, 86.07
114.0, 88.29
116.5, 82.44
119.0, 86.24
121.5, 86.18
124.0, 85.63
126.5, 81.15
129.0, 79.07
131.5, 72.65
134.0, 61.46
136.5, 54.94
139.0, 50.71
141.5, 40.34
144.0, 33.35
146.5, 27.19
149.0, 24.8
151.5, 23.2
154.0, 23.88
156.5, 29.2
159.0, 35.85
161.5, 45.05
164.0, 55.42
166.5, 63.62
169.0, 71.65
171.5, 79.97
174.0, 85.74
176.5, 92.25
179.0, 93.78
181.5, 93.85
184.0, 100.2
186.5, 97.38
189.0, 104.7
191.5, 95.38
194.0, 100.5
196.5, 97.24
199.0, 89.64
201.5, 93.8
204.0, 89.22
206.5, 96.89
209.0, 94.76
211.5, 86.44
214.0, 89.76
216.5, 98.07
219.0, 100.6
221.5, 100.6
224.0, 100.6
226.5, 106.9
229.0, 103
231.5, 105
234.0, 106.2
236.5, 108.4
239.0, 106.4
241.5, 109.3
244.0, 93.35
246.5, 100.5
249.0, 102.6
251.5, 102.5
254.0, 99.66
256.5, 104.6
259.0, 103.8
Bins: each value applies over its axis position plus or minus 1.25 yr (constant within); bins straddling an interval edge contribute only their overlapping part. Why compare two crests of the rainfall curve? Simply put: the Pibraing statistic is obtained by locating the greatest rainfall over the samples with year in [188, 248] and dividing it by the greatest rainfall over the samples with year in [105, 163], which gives 1.18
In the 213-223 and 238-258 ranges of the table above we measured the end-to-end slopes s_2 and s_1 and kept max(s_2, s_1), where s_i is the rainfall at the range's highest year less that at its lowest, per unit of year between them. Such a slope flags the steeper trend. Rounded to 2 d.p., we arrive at 1.45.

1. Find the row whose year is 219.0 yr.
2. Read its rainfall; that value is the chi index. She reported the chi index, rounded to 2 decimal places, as 100.60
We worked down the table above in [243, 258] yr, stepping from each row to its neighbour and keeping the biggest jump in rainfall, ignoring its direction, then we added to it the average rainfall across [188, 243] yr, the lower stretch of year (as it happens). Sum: 106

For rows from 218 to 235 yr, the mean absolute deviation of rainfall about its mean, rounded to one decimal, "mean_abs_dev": 2.4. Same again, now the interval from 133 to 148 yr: 11.0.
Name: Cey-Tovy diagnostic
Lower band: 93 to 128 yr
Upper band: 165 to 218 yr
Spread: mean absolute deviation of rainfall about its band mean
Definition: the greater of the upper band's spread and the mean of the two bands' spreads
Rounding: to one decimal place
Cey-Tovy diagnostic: 7.0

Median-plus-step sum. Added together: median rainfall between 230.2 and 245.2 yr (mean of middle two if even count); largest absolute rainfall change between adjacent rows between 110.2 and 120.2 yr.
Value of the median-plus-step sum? 112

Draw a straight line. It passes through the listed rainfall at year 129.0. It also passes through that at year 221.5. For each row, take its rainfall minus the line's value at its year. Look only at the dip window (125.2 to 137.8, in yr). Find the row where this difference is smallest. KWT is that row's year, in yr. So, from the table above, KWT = 136.5 yr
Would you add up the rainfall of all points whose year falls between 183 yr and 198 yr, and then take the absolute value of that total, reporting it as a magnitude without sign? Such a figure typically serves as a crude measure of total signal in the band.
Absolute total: 595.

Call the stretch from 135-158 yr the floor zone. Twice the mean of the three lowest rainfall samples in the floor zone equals 48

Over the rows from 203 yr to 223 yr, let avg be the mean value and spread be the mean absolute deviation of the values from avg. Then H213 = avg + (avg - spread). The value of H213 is 185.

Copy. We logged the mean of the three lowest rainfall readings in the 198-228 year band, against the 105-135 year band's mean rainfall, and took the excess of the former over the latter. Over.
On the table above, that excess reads 6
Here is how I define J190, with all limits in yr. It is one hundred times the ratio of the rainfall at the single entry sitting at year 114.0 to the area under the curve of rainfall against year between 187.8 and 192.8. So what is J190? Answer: 17.7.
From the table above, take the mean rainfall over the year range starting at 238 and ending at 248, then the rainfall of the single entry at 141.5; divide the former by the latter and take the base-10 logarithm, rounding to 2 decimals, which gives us 0.40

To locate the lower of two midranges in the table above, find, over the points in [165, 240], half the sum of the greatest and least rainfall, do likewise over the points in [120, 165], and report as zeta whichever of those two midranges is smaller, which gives 55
